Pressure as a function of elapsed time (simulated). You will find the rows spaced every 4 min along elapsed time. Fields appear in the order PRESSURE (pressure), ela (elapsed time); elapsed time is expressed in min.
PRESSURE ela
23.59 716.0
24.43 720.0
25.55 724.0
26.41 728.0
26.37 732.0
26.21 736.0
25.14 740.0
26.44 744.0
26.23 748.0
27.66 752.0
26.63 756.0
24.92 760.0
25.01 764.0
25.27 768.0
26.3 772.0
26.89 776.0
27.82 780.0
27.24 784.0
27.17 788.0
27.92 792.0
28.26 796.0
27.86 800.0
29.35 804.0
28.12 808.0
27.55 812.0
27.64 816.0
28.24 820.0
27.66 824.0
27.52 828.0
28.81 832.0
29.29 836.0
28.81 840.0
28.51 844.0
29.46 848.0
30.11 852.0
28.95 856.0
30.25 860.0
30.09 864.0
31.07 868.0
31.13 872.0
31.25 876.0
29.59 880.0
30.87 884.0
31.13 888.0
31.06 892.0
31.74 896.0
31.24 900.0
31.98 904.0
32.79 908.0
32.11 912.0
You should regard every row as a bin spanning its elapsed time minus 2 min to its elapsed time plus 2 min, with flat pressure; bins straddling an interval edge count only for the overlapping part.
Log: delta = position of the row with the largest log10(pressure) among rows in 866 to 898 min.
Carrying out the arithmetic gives 896.0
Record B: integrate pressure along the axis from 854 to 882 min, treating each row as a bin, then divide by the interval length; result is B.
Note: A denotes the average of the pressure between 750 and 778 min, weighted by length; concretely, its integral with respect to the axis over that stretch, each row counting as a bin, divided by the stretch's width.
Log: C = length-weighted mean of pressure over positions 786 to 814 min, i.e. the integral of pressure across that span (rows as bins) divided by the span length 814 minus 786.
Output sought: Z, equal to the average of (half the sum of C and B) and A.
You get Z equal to 27.6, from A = 26.1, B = 30.3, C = 28.03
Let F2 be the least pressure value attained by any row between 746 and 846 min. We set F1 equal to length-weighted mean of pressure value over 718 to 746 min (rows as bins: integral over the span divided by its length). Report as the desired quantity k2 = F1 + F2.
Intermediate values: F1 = 25.8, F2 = 24.92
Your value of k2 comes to 50.7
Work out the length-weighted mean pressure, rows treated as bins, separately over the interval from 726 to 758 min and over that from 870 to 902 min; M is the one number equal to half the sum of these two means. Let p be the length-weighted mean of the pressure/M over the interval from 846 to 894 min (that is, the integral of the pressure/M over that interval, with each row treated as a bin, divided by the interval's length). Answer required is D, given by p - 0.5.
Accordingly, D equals 0.56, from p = 1.06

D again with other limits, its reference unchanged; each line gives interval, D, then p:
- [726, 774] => 0.41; 0.91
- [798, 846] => 0.49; 0.99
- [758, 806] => 0.44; 0.94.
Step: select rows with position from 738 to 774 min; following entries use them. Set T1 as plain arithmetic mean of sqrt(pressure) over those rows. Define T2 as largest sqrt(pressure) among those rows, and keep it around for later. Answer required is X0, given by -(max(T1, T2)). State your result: -5.26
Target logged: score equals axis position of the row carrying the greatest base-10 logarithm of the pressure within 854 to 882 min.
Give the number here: 876.0 min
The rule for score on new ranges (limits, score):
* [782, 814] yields 804.0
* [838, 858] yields 852.0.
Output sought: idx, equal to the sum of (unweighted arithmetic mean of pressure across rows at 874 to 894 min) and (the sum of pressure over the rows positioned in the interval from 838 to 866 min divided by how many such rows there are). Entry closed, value 60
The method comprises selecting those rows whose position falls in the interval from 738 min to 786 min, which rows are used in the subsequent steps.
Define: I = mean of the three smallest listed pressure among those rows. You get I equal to 25.0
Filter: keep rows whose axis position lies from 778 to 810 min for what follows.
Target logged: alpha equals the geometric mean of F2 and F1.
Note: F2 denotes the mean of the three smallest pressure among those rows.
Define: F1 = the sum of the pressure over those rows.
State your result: 78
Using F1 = 224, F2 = 27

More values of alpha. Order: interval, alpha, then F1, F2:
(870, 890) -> 69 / 154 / 31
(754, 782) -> 68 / 183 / 25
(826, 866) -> 91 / 292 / 28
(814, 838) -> 68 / 169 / 28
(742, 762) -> 58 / 132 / 26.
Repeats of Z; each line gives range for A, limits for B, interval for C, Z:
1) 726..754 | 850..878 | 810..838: 27.8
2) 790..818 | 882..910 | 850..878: 29.5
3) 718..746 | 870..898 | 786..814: 27.6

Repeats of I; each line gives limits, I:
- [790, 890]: 27.6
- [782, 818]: 27.3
